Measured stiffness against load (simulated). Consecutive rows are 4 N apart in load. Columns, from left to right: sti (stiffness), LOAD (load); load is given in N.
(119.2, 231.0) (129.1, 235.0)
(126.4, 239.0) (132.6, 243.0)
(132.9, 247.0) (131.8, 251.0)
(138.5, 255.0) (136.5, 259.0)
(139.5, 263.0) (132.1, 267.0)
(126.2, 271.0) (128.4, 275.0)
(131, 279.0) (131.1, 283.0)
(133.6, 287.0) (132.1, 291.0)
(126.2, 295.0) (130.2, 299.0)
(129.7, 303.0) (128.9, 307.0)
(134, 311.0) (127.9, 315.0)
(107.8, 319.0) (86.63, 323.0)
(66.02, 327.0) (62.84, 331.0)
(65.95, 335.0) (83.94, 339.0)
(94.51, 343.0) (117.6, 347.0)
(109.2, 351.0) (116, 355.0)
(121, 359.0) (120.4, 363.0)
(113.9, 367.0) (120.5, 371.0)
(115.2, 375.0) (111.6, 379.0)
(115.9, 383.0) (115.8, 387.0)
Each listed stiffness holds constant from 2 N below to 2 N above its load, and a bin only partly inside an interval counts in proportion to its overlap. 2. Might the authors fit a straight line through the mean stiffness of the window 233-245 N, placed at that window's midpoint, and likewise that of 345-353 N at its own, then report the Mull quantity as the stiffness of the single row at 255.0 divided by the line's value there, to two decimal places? 1.09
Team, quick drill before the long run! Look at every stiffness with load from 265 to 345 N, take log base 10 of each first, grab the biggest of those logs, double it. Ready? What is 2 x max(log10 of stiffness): 4.25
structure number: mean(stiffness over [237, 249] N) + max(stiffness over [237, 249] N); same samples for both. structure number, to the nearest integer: 264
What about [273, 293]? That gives 265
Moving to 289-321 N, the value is 261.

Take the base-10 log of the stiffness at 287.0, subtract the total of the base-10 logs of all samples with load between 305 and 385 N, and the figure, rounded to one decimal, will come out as -38.2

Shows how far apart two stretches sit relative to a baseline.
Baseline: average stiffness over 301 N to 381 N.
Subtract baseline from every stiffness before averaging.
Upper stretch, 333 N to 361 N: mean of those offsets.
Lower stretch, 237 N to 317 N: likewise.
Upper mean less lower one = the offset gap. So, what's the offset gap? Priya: -30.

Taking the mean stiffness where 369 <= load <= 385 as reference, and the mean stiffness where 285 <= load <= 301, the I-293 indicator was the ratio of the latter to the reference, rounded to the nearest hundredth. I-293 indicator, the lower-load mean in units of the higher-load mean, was 1.13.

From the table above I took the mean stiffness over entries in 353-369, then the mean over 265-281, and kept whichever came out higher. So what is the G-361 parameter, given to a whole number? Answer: 129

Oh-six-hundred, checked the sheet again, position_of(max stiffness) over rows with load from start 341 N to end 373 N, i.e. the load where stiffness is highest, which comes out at 359.0 N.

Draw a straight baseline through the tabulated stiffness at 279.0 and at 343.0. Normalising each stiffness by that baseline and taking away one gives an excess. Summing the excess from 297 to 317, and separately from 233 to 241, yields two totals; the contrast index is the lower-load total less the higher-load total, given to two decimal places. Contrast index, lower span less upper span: -1.01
